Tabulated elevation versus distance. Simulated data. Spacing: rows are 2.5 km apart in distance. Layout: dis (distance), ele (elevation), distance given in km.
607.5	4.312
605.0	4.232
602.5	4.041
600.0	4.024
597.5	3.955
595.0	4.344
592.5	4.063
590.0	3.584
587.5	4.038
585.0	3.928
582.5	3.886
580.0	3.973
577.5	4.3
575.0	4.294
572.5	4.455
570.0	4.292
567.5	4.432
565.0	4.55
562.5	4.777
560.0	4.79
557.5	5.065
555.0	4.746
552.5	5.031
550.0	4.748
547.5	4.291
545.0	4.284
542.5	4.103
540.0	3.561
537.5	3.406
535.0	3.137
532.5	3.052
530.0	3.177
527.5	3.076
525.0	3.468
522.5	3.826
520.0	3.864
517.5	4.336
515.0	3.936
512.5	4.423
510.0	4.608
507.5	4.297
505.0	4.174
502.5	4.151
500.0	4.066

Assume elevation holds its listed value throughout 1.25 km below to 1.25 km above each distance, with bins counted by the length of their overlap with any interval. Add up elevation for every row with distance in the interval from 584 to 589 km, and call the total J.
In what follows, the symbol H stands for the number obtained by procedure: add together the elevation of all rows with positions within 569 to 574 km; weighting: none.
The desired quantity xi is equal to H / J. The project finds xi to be 1.10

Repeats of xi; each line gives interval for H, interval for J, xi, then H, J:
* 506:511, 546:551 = 0.99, 8.9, 9.0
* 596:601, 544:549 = 0.93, 8.0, 8.6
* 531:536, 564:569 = 0.69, 6.2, 9.0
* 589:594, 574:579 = 0.89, 7.6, 8.6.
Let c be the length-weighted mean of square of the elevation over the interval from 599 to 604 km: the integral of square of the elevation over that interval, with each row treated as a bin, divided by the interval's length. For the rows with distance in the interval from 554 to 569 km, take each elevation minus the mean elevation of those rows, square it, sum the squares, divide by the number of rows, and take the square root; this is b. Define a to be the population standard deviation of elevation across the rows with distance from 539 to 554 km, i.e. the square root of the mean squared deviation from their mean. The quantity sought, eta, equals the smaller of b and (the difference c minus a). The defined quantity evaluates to 0.20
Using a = 0.47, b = 0.200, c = 16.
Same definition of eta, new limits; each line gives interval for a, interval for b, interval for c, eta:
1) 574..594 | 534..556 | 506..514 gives 0.62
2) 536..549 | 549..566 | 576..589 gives 0.17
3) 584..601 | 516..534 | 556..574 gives 0.45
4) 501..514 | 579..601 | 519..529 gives 0.19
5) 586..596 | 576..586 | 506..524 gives 0.16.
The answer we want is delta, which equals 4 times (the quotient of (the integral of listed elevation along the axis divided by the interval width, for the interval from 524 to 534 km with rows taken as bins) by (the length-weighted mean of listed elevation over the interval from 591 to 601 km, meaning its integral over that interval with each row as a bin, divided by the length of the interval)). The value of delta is 3.1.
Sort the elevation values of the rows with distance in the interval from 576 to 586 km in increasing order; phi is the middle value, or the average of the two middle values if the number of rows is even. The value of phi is 4.0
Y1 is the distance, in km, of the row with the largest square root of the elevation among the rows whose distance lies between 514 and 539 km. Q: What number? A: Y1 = 517.5 km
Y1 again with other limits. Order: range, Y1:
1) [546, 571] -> 557.5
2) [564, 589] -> 565.0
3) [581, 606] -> 595.0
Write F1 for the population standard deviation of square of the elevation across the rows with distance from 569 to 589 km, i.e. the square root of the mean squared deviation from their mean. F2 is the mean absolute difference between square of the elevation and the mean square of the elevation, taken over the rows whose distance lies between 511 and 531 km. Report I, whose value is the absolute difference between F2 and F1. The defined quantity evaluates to 1.23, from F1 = 1.7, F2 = 2.9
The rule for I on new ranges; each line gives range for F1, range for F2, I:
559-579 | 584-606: 0.68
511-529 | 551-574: 1.20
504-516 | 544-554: 0.83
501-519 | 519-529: 0.32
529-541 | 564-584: 0.18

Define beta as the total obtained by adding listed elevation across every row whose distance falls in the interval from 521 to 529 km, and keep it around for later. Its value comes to 10.4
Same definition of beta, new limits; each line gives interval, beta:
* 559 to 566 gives 14.1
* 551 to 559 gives 14.8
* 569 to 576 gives 13.0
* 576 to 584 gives 12.2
